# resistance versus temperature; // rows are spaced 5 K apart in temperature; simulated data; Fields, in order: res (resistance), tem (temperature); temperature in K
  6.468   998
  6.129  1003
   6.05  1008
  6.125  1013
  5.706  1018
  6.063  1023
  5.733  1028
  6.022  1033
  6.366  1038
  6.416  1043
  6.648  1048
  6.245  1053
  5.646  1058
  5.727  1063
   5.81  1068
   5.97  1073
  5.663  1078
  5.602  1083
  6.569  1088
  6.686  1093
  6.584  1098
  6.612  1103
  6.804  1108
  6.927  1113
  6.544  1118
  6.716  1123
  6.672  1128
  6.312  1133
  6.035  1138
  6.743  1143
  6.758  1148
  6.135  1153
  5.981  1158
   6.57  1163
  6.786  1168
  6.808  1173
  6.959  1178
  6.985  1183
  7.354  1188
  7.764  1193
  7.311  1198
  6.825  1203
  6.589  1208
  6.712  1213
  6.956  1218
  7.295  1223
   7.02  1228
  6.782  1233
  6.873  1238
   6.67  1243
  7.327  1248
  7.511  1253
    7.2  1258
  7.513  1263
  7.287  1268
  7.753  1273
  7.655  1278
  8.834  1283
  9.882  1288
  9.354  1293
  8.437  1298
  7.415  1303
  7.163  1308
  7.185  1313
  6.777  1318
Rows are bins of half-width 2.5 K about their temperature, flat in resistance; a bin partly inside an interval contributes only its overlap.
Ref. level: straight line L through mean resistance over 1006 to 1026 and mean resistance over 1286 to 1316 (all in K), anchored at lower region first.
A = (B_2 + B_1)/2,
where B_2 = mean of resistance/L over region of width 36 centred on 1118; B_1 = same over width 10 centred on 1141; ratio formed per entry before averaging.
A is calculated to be 0.95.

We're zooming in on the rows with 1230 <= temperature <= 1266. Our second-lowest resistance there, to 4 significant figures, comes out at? 6.782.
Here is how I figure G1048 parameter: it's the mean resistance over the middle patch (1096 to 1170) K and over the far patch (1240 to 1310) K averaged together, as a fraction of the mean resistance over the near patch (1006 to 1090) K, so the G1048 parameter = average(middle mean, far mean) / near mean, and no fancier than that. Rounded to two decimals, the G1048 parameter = 1.20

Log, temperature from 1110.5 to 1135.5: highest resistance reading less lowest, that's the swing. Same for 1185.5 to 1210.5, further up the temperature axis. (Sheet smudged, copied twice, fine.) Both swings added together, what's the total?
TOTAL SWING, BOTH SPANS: 1.79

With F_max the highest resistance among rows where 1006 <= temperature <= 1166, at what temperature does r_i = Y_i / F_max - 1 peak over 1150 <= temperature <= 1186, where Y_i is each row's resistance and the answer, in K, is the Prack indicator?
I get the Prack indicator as 1183 K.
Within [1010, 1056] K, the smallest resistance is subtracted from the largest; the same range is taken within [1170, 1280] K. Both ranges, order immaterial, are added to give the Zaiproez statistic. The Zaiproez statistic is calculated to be 2.1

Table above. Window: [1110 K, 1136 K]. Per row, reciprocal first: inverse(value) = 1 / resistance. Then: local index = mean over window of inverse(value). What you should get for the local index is 0.151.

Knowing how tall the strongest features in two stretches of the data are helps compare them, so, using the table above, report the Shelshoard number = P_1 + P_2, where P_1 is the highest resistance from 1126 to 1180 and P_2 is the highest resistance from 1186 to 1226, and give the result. 14.7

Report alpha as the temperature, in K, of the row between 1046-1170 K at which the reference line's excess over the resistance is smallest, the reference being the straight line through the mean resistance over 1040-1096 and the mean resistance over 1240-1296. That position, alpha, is 1048 K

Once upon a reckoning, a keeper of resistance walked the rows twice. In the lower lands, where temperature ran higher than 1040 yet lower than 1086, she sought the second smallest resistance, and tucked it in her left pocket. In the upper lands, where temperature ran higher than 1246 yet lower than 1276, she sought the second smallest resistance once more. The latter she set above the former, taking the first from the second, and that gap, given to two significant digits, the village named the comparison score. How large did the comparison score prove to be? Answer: 1.6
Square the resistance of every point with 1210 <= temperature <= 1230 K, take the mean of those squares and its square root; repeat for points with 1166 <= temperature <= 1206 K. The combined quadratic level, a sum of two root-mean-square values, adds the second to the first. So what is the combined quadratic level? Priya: 14.1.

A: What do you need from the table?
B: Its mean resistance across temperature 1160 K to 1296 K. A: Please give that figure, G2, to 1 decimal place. 7.4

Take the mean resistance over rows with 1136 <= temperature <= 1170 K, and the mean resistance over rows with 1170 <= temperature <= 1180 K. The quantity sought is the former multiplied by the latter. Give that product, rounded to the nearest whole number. 44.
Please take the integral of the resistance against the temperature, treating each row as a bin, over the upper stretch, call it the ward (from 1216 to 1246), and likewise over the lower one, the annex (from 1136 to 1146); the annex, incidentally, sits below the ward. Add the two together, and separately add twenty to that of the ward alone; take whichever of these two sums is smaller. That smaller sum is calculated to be 228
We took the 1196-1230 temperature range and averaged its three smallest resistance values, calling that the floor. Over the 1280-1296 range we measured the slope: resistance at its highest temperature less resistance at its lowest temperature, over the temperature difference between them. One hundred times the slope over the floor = 0.78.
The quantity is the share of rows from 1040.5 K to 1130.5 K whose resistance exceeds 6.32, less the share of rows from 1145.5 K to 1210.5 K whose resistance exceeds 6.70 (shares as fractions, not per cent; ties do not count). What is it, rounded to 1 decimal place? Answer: -0.1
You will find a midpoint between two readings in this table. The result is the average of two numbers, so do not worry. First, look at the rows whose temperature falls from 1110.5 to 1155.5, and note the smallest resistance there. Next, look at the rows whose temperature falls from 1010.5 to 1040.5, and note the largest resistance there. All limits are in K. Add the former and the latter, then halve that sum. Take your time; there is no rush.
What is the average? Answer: 6.2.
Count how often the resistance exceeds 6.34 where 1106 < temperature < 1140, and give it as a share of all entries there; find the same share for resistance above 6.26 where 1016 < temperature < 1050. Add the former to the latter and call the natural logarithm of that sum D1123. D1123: 0.13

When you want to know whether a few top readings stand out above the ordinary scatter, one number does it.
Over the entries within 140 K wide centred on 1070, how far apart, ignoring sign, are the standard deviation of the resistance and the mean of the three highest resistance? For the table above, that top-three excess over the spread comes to 6.4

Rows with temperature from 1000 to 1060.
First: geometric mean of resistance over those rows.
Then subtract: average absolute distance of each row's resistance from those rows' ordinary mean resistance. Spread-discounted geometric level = 5.86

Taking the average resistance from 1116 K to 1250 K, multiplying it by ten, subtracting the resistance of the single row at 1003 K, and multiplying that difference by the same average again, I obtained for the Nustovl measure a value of 420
